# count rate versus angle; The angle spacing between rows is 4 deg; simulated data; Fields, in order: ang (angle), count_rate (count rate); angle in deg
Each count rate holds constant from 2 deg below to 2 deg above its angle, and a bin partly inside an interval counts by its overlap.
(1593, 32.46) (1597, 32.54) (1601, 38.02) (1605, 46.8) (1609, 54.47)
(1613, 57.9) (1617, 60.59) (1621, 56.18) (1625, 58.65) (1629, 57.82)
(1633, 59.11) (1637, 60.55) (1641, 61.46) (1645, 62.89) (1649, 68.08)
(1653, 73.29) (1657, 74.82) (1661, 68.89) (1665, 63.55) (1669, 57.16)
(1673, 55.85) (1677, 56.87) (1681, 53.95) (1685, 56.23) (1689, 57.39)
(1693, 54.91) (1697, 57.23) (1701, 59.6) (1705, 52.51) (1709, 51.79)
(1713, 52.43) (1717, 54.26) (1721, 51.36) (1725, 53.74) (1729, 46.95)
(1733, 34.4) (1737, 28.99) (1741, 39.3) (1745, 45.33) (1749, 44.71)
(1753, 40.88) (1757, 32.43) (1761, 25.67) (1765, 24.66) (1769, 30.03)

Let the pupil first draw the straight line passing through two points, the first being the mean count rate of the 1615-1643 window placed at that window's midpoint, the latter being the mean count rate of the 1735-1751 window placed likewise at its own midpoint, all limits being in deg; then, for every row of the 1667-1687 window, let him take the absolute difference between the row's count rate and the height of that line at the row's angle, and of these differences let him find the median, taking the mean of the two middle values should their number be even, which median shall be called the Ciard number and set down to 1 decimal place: 4.8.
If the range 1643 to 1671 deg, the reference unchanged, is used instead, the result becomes 12.3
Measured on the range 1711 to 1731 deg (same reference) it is 8.0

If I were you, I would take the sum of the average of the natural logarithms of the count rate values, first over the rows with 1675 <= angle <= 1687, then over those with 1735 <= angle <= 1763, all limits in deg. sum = 7.60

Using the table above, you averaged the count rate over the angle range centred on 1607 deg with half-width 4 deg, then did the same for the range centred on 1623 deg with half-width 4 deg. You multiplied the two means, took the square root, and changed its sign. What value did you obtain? -54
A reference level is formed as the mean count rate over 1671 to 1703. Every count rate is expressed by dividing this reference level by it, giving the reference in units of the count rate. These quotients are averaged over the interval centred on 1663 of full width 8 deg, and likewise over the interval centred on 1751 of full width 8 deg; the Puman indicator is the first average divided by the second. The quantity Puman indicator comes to 0.65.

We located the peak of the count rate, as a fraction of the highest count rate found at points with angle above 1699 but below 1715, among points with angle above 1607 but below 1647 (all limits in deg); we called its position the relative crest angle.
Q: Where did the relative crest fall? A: 1645 deg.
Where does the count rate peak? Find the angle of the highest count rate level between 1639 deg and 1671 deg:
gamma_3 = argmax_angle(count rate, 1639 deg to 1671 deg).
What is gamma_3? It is 1657 deg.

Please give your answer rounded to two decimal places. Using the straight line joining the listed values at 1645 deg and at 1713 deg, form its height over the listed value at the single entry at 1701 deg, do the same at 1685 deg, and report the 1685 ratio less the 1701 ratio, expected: 0.10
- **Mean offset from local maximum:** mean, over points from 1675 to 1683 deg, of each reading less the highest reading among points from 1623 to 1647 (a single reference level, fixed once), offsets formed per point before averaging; -7.5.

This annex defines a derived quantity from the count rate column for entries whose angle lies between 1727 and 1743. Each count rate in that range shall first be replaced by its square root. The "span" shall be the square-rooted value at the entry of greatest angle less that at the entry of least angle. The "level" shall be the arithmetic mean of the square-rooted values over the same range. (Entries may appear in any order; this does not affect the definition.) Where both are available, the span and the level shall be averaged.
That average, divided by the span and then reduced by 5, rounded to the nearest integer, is -10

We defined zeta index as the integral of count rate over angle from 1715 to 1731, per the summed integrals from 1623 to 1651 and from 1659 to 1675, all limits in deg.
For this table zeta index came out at 0.31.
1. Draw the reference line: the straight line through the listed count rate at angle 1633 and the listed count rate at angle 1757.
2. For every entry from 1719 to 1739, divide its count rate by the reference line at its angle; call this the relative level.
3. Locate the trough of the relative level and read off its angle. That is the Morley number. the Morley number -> 1737 deg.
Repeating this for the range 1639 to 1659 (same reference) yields 1641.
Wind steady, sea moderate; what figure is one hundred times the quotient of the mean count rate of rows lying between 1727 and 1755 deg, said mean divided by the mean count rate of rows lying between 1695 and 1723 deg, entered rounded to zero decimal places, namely 74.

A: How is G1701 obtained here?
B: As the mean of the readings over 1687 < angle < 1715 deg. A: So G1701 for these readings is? 55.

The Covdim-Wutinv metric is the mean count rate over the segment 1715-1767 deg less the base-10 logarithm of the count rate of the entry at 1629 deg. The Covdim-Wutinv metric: 38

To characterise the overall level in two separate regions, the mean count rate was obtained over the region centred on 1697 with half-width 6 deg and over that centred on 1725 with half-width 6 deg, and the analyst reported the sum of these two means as 107.9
